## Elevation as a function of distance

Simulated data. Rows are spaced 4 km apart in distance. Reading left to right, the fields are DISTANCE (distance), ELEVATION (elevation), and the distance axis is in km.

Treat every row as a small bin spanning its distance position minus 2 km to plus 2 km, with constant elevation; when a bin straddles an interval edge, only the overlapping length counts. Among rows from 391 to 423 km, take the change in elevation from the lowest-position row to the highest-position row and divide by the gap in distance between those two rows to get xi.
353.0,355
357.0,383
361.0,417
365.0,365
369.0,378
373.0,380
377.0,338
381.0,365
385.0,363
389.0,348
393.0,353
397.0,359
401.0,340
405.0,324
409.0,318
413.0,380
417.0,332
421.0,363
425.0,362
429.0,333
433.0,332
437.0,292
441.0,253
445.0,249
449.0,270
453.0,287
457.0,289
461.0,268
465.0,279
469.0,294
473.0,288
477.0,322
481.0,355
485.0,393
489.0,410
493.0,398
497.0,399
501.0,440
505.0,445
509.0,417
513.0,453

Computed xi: 0.4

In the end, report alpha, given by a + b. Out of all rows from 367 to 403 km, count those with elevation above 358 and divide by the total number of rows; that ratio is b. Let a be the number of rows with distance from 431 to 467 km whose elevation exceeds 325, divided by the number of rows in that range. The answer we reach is 0.7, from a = 0.11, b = 0.56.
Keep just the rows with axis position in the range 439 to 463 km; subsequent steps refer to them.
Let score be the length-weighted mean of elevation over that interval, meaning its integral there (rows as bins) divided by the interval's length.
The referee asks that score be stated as 269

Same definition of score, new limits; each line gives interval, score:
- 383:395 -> 355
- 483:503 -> 408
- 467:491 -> 344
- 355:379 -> 377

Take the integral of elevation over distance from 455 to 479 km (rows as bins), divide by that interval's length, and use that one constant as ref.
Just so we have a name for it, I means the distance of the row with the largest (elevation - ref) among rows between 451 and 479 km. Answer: 477.0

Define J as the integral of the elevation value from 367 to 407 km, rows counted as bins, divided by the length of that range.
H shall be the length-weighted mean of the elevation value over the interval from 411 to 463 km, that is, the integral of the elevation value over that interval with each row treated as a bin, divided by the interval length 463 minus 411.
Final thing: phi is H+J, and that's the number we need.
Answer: 663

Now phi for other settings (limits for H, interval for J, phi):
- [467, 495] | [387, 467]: 668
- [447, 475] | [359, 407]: 643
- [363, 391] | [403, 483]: 672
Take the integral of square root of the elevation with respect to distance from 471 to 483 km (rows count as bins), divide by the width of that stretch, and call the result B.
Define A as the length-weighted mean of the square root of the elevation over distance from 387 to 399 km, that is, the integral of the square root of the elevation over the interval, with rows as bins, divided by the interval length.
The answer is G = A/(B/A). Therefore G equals 19.7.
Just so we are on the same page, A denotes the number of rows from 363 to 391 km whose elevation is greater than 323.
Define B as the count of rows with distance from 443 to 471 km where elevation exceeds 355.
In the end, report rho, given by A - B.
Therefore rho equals 7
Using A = 7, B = 0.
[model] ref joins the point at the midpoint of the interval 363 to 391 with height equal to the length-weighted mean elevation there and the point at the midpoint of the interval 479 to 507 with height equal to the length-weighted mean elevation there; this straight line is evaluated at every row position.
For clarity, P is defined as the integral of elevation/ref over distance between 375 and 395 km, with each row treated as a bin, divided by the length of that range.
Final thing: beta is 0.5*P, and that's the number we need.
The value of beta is 0.48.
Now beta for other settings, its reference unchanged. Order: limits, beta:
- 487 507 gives 0.51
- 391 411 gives 0.46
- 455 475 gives 0.36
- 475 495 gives 0.47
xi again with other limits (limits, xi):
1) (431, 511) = 1.1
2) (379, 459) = -1.0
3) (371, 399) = -0.9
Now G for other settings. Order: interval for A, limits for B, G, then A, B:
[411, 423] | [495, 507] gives 17.3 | 18.9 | 20.7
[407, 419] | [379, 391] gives 18.1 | 18.5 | 18.9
